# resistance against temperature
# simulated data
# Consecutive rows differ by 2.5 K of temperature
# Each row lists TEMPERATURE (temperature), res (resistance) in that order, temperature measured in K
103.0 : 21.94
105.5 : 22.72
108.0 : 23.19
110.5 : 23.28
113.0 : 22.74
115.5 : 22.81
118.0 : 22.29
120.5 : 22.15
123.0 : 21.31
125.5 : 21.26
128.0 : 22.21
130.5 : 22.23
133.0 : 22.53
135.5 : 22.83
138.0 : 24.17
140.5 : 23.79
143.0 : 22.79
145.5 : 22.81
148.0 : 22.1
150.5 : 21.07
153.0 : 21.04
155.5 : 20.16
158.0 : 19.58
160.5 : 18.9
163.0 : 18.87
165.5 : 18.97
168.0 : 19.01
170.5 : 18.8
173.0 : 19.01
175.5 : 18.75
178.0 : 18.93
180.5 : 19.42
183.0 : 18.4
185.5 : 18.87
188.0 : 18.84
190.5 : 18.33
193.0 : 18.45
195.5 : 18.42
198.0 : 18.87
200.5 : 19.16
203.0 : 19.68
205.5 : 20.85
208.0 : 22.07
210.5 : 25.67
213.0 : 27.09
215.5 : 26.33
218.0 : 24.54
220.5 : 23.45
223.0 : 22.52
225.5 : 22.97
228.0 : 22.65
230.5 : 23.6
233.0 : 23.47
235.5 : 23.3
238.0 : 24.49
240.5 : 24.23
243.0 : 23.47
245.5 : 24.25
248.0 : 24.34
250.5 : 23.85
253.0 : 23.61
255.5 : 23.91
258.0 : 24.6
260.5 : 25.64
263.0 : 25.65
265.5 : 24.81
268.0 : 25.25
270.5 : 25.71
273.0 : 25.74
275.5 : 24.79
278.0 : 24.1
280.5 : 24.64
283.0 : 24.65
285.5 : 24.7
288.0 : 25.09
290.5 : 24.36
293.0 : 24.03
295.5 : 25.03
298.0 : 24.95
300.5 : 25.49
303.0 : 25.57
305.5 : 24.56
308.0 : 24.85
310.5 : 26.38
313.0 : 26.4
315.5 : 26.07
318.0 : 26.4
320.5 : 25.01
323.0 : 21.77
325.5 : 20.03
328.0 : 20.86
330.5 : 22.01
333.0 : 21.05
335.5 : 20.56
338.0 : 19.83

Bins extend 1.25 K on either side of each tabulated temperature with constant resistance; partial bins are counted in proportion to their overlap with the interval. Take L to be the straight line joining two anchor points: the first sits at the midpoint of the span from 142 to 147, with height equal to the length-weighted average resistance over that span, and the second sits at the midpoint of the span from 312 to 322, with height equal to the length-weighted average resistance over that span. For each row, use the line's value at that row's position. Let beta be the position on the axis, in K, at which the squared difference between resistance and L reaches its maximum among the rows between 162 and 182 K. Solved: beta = 175.5 K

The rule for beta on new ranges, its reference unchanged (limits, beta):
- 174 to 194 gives 190.5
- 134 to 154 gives 153.0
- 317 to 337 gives 325.5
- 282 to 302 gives 293.0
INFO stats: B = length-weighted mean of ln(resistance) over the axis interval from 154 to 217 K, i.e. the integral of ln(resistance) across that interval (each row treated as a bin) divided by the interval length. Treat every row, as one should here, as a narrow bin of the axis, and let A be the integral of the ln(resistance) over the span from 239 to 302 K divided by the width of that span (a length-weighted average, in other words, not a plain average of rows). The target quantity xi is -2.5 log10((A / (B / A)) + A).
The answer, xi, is -2.06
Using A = 3.21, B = 2.99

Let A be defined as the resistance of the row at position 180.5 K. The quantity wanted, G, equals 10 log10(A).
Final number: 12.9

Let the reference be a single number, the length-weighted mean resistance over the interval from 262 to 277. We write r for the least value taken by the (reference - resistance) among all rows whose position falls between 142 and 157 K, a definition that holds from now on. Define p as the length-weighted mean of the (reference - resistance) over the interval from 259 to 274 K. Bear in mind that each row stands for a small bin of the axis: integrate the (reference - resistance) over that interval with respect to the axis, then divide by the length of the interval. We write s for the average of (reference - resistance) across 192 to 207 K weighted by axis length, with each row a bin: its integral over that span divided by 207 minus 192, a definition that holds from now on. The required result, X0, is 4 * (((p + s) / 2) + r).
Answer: 22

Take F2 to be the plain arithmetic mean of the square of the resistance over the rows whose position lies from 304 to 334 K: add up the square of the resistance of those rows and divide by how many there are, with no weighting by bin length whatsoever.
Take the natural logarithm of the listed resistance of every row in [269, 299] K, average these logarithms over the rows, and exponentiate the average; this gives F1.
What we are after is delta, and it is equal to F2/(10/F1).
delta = 1417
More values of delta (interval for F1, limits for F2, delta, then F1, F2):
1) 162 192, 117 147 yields 958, 18.8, 508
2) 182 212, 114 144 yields 1002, 19.7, 508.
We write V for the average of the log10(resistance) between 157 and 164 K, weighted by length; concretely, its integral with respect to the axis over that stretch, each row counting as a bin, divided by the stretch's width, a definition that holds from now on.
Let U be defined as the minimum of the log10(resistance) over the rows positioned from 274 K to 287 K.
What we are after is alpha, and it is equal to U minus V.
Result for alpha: 0.10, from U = 1.38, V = 1.28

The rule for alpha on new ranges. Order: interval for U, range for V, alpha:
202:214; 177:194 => 0.02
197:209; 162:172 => 0.00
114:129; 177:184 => 0.05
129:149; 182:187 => 0.07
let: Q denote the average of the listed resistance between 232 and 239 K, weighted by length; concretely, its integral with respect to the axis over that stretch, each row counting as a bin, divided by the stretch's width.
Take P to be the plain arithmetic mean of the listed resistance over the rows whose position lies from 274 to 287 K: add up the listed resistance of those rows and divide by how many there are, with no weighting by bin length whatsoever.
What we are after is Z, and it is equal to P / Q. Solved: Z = 1.04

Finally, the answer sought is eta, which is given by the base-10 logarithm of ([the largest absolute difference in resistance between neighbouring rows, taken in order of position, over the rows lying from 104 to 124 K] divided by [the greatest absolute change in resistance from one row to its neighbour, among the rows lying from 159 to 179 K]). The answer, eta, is 0.5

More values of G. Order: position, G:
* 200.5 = 12.8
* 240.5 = 13.8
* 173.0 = 12.8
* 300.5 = 14.1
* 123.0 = 13.3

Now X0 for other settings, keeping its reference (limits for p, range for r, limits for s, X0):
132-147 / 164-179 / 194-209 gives 40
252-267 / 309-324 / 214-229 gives 0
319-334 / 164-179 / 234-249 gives 35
